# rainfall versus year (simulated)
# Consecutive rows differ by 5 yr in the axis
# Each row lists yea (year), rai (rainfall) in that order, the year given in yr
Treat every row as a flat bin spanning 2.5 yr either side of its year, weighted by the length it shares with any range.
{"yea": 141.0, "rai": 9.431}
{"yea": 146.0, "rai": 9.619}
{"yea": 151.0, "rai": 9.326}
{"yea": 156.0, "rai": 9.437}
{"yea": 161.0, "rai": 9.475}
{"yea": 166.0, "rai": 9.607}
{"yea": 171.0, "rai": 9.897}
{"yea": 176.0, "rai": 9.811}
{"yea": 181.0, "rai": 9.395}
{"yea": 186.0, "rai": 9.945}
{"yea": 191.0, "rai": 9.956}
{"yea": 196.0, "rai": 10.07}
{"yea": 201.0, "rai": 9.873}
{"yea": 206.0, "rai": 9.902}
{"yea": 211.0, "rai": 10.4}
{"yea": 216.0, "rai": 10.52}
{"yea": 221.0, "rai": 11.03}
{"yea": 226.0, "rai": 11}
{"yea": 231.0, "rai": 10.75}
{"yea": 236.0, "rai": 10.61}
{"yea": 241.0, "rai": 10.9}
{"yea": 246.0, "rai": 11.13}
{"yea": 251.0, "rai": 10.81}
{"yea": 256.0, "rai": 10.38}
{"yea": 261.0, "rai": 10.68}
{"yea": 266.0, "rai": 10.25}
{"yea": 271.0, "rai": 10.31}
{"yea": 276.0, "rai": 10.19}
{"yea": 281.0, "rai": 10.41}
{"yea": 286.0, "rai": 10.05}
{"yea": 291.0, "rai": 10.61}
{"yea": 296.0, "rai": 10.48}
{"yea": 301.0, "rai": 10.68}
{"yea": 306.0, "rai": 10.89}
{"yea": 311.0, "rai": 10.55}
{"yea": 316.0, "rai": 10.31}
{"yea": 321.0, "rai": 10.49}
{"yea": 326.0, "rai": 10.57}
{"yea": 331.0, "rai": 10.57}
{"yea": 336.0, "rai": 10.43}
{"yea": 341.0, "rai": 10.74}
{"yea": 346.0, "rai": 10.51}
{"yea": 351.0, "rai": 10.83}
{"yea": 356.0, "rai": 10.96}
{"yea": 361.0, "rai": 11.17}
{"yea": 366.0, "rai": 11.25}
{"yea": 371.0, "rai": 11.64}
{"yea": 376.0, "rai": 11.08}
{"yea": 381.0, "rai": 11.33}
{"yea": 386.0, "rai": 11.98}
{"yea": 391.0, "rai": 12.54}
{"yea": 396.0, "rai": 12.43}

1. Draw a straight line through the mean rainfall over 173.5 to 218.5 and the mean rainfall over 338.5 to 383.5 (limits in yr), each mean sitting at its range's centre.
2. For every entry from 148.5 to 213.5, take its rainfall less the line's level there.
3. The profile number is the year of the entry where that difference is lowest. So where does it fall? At 181.0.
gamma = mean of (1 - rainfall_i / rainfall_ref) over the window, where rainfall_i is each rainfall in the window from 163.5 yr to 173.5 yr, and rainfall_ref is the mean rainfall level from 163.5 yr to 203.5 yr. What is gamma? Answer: 0.007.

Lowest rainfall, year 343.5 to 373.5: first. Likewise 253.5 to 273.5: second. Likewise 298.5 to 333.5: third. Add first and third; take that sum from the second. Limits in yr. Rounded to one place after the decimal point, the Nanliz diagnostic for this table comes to -10.6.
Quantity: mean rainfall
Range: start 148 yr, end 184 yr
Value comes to 9.6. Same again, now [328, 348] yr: 10.6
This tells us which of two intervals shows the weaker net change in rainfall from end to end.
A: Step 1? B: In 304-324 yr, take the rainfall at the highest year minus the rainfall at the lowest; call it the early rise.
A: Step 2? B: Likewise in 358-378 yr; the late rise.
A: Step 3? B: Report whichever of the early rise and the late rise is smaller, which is -0.4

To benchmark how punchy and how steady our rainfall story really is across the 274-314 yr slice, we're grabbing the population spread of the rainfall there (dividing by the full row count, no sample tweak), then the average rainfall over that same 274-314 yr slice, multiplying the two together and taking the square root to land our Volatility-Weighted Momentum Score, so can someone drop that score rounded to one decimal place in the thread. 1.6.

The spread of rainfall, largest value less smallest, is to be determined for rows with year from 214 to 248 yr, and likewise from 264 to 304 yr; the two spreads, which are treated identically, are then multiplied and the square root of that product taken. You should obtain 0.62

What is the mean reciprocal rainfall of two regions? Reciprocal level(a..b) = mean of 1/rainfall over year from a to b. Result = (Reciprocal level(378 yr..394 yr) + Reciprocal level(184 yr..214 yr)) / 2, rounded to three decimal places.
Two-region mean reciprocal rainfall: 0.092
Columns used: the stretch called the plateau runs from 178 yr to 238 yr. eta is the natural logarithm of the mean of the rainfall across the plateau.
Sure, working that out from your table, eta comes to 2.33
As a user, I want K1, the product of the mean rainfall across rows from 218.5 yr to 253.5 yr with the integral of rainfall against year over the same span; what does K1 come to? 4151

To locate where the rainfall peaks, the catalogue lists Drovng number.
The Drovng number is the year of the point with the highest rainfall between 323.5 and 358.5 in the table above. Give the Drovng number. 356.0 yr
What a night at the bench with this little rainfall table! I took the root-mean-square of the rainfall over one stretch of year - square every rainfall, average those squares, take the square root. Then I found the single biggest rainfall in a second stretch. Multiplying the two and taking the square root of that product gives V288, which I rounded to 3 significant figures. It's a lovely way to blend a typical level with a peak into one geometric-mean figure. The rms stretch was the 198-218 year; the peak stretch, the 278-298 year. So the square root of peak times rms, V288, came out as 10.4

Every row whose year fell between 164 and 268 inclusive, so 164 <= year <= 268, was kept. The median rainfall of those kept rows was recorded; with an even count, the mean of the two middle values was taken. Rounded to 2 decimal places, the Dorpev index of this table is 10.38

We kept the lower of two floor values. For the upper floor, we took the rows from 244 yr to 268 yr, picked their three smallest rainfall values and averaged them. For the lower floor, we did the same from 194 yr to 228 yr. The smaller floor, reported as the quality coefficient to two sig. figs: 9.9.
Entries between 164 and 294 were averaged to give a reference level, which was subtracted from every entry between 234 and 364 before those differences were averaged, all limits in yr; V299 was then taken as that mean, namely 0.27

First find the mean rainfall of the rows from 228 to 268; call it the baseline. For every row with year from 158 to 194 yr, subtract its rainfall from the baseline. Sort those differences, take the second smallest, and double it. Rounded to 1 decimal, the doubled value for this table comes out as 1.5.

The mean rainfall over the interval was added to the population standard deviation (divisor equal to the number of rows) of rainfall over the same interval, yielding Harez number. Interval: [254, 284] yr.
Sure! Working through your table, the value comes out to 10.5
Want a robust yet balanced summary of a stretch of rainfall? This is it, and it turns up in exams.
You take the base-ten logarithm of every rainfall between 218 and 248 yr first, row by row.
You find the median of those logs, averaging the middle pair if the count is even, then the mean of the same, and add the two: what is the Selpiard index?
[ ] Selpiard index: 2.08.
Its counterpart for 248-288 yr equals 2.03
